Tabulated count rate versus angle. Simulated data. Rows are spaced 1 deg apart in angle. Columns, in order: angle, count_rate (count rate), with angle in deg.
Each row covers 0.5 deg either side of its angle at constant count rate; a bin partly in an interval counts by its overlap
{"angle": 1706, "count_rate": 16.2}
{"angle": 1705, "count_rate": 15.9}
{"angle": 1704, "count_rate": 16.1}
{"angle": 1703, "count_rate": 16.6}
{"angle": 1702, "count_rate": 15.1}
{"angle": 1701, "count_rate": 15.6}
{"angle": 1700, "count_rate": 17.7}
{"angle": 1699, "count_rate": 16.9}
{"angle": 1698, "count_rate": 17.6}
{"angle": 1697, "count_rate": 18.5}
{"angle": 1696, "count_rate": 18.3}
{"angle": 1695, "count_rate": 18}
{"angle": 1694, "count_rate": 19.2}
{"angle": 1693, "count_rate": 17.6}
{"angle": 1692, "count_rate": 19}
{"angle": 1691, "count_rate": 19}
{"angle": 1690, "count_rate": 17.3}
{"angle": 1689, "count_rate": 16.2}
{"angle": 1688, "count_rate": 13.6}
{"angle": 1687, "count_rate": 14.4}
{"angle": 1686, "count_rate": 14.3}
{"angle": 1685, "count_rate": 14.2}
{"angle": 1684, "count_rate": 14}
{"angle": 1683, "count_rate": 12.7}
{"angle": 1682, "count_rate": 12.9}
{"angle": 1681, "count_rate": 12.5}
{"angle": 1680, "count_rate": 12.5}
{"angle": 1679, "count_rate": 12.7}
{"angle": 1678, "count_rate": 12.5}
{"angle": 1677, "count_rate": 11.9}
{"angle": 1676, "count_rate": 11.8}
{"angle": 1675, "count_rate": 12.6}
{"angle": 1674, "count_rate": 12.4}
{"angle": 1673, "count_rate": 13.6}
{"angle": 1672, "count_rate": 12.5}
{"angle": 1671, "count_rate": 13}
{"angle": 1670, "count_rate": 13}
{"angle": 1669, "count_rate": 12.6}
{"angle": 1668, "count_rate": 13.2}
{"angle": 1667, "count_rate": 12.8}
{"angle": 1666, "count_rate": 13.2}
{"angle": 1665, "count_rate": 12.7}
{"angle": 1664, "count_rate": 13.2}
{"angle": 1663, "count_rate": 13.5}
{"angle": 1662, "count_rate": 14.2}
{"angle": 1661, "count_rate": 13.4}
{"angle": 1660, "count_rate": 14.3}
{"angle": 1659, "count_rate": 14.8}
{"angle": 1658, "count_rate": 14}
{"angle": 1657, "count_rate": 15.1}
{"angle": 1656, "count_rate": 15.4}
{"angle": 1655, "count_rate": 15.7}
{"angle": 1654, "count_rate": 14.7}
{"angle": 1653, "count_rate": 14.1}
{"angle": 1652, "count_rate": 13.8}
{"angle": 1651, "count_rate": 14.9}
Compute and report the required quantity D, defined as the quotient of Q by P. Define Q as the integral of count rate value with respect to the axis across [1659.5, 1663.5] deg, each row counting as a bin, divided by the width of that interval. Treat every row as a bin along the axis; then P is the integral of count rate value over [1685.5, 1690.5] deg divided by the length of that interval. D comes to 0.91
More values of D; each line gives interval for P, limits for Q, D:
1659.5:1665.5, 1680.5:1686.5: 0.99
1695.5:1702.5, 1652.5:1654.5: 0.84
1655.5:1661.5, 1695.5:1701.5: 1.20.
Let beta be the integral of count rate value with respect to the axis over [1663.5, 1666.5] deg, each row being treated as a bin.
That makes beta 39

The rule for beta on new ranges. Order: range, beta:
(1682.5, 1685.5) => 41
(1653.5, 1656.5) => 46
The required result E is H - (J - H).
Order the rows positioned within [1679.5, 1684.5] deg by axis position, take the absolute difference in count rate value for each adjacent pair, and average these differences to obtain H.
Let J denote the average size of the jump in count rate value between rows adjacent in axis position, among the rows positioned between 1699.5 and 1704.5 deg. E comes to -0.2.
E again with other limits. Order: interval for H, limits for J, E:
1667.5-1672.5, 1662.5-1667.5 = 0.3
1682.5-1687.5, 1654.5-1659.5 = 0.2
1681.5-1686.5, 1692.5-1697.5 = 0.1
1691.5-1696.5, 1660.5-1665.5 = 1.7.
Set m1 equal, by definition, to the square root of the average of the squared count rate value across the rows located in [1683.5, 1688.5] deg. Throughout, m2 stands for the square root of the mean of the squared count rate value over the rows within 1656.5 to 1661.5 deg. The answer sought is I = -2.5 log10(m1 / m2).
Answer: 0.02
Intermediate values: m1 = 14.1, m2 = 14.3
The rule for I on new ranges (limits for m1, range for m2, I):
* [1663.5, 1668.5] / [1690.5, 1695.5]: 0.39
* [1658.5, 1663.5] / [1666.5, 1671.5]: -0.09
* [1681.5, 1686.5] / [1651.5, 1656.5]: 0.09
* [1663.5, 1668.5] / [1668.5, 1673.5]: -0.01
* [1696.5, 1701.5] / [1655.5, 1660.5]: -0.17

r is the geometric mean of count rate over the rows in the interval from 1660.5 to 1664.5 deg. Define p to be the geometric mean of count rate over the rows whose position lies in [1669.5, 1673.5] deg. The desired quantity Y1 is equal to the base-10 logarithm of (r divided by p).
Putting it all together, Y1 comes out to 0.02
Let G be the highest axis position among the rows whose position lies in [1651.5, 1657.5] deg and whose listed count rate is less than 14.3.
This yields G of 1653 deg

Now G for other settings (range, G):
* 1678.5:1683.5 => 1683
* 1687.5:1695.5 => 1688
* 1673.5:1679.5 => 1679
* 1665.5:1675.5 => 1675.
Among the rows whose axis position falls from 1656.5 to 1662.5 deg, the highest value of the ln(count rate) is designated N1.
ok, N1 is 2.7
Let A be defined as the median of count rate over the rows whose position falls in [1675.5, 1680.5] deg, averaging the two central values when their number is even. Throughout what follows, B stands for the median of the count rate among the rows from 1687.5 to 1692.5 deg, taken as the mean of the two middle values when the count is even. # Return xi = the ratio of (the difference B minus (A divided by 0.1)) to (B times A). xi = -0.498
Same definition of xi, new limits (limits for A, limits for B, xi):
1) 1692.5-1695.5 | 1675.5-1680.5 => -0.744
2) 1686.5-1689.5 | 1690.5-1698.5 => -0.474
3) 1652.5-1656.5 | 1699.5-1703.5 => -0.555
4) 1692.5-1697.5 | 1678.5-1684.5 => -0.733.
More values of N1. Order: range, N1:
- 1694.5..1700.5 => 2.9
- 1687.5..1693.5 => 2.9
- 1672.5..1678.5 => 2.6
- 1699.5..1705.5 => 2.9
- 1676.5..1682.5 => 2.6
